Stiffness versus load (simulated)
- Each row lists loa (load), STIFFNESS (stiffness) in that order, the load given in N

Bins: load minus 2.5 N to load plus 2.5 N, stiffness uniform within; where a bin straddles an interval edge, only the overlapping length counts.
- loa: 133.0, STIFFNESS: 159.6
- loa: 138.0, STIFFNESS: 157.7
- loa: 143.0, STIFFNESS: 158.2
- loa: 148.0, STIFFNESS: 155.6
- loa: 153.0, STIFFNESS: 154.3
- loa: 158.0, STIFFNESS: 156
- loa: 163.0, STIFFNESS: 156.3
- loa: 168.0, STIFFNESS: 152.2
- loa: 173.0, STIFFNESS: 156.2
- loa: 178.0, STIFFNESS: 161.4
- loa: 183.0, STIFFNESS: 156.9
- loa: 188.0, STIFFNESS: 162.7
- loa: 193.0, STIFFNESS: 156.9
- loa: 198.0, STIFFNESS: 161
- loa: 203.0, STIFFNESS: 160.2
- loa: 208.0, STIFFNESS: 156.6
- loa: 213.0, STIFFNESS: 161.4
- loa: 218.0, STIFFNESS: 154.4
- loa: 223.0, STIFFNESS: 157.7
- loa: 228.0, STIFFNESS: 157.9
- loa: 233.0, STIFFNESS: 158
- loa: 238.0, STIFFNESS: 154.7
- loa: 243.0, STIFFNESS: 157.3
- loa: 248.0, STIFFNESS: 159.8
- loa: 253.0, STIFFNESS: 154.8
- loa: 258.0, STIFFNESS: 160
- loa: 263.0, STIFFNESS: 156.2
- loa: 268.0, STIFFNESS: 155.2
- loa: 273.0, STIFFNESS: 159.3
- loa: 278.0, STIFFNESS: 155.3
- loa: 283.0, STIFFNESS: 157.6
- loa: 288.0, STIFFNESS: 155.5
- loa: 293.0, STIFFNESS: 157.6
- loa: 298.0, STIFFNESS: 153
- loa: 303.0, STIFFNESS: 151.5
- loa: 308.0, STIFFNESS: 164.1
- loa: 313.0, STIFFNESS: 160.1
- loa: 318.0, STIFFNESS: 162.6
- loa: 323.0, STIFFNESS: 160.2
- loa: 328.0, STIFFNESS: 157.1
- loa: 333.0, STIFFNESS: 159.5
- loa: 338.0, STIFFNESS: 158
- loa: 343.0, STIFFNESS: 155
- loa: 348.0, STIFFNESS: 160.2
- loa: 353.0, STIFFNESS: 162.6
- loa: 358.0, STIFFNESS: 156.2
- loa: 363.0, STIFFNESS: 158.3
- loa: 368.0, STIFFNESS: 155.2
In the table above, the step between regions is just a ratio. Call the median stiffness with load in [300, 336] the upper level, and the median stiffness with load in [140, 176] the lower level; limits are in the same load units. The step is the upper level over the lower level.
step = 1.03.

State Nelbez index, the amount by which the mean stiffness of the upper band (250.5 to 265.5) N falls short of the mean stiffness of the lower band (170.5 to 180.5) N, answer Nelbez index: 1.8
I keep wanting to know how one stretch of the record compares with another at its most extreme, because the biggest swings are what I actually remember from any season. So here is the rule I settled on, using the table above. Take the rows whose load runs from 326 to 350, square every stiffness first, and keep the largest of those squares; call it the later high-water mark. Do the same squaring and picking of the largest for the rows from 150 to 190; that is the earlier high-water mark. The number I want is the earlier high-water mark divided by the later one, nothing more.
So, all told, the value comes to 1.03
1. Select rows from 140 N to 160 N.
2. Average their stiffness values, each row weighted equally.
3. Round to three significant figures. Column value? 156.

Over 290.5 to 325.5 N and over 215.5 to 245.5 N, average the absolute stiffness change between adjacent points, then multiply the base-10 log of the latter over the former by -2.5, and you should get 0.96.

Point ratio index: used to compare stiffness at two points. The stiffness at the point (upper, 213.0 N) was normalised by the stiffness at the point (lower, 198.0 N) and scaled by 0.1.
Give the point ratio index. 0.1002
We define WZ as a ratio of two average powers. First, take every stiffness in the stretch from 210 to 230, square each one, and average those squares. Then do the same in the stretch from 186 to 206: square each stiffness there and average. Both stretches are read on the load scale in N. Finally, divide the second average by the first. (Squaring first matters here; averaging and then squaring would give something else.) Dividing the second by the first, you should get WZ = 1.03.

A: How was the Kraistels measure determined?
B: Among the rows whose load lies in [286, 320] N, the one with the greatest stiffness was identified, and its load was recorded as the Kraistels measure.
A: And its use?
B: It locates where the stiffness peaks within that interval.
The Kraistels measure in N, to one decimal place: 308.0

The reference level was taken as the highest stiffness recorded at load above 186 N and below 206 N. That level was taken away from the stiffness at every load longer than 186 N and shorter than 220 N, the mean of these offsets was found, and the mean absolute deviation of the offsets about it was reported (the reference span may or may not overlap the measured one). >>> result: 2.6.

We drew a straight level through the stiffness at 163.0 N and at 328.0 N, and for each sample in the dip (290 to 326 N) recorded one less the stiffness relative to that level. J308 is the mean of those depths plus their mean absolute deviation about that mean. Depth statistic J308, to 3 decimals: 0.015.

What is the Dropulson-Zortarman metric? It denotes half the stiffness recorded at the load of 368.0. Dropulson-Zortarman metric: 77.6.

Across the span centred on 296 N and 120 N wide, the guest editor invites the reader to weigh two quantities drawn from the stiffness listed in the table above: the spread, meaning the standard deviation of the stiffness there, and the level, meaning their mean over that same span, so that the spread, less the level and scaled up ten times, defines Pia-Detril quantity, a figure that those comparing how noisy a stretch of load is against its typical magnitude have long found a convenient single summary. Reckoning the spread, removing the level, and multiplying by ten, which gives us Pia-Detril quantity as -1547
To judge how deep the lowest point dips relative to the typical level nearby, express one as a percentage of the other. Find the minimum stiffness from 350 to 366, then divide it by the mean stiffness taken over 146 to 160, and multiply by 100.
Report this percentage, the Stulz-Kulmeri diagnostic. 101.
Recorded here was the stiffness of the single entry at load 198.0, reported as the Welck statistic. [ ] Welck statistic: 161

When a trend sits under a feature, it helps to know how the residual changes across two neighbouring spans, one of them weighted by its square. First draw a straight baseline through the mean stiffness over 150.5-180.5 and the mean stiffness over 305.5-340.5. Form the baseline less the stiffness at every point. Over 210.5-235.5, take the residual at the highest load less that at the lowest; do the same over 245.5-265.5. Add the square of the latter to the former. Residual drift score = 20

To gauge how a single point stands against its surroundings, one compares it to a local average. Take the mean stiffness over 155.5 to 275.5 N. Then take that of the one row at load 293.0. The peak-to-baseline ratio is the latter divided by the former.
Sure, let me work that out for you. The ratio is 1.00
